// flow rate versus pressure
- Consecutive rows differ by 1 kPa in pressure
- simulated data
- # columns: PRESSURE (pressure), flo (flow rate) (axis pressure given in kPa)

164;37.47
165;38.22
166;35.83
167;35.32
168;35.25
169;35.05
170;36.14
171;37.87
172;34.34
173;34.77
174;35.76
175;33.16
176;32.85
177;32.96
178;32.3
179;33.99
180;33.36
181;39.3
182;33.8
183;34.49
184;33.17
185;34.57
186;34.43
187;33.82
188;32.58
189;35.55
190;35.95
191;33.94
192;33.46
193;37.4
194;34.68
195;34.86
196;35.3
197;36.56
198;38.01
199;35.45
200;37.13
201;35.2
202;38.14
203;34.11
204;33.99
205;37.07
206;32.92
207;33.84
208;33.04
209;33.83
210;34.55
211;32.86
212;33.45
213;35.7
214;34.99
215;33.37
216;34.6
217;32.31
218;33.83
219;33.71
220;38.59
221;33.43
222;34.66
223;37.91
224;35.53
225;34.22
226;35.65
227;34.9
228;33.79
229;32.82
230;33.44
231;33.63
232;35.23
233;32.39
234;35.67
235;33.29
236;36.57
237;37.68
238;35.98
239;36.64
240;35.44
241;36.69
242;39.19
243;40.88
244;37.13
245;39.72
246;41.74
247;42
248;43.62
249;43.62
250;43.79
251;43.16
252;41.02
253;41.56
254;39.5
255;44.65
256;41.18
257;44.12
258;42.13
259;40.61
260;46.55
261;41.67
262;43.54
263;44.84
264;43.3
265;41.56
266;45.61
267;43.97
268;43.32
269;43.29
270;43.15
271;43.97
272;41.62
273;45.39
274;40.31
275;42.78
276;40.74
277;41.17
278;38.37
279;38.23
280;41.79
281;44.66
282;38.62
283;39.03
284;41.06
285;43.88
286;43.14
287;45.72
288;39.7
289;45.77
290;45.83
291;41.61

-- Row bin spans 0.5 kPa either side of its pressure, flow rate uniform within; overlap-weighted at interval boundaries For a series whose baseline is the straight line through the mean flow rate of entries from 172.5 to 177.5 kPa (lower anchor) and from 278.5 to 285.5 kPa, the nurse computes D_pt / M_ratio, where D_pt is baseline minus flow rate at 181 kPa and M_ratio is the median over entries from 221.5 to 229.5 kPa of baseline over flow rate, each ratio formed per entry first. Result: -5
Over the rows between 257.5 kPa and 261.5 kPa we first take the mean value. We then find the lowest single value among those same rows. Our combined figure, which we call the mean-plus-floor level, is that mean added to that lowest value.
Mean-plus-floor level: 83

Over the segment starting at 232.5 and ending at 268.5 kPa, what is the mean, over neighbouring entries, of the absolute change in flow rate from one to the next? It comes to 2.10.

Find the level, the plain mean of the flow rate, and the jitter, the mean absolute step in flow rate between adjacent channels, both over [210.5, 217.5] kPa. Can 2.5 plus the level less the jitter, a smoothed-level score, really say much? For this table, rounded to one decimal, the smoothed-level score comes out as 34.9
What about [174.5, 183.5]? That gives 34.6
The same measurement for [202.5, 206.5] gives 34.6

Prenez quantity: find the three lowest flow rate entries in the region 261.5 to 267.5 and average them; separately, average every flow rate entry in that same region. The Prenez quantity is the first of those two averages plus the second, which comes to 87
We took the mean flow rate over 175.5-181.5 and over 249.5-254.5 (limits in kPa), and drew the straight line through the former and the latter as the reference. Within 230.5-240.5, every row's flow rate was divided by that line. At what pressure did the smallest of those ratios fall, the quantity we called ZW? 233 kPa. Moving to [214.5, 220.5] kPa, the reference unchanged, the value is 217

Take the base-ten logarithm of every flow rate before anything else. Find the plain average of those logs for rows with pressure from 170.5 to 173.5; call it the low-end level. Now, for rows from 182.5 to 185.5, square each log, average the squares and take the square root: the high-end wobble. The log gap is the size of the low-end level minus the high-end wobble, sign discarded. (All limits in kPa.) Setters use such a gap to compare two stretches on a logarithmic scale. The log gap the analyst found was 0.019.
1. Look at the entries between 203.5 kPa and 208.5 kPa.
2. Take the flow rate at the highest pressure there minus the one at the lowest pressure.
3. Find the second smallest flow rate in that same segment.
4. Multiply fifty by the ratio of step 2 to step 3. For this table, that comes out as -1.4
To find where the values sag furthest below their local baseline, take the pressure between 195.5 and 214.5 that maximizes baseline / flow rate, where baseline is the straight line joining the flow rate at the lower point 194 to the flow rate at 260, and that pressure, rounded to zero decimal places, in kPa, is 211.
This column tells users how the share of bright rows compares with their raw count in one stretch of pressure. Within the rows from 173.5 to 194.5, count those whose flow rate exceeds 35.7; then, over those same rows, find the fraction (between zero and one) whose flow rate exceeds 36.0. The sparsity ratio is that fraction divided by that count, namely 0.0238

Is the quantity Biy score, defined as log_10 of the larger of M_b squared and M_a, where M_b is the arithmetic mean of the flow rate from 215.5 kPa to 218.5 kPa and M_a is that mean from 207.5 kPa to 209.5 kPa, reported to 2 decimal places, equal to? 3.05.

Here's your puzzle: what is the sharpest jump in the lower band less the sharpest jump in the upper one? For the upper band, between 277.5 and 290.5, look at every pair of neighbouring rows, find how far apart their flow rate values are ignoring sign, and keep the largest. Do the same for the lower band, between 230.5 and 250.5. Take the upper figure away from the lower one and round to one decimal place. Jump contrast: -2.3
